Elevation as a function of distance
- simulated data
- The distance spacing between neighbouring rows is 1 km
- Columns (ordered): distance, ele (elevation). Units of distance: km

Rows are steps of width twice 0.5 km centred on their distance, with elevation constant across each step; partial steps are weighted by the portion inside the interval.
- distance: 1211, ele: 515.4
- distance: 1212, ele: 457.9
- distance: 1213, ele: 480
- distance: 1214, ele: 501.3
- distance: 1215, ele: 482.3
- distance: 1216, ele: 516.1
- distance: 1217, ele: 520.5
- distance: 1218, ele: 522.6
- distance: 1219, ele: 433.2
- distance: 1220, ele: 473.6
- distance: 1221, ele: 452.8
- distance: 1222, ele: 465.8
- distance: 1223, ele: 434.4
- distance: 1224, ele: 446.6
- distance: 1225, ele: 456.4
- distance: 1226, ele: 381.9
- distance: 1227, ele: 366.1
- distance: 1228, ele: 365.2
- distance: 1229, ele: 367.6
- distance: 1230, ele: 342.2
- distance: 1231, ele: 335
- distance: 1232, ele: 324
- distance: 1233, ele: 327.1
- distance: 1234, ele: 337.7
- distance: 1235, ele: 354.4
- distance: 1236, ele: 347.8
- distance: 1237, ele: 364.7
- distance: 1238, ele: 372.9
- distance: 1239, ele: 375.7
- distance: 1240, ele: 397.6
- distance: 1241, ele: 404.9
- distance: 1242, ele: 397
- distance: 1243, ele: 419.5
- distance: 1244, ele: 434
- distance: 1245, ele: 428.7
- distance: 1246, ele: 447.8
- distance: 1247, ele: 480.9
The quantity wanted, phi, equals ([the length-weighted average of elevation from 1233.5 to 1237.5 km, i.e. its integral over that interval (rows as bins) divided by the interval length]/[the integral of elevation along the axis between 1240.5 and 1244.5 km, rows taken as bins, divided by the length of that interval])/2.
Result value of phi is 0.42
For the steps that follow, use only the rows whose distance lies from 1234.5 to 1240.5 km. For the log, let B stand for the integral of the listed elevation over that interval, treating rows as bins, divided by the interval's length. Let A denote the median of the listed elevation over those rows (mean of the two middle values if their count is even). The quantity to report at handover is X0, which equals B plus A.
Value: 738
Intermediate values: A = 369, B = 369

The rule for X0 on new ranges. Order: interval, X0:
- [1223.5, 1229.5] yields 772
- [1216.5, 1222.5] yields 948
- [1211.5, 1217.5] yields 985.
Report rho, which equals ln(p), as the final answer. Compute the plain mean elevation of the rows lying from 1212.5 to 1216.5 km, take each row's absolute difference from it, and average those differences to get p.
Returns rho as 2.62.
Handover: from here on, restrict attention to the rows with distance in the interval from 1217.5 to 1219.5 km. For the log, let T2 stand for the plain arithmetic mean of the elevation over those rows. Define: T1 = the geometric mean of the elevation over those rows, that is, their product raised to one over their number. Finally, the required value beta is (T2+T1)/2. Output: 477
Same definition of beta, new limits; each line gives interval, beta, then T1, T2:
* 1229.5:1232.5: 334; 334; 334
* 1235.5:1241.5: 377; 377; 377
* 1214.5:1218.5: 510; 510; 510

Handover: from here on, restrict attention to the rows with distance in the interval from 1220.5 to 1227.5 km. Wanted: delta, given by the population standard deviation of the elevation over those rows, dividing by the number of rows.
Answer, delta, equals 36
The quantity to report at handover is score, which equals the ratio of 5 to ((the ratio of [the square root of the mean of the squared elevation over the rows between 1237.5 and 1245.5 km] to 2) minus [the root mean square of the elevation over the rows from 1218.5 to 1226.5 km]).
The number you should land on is -0.021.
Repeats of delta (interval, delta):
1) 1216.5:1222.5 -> 33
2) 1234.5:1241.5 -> 20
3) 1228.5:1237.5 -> 15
